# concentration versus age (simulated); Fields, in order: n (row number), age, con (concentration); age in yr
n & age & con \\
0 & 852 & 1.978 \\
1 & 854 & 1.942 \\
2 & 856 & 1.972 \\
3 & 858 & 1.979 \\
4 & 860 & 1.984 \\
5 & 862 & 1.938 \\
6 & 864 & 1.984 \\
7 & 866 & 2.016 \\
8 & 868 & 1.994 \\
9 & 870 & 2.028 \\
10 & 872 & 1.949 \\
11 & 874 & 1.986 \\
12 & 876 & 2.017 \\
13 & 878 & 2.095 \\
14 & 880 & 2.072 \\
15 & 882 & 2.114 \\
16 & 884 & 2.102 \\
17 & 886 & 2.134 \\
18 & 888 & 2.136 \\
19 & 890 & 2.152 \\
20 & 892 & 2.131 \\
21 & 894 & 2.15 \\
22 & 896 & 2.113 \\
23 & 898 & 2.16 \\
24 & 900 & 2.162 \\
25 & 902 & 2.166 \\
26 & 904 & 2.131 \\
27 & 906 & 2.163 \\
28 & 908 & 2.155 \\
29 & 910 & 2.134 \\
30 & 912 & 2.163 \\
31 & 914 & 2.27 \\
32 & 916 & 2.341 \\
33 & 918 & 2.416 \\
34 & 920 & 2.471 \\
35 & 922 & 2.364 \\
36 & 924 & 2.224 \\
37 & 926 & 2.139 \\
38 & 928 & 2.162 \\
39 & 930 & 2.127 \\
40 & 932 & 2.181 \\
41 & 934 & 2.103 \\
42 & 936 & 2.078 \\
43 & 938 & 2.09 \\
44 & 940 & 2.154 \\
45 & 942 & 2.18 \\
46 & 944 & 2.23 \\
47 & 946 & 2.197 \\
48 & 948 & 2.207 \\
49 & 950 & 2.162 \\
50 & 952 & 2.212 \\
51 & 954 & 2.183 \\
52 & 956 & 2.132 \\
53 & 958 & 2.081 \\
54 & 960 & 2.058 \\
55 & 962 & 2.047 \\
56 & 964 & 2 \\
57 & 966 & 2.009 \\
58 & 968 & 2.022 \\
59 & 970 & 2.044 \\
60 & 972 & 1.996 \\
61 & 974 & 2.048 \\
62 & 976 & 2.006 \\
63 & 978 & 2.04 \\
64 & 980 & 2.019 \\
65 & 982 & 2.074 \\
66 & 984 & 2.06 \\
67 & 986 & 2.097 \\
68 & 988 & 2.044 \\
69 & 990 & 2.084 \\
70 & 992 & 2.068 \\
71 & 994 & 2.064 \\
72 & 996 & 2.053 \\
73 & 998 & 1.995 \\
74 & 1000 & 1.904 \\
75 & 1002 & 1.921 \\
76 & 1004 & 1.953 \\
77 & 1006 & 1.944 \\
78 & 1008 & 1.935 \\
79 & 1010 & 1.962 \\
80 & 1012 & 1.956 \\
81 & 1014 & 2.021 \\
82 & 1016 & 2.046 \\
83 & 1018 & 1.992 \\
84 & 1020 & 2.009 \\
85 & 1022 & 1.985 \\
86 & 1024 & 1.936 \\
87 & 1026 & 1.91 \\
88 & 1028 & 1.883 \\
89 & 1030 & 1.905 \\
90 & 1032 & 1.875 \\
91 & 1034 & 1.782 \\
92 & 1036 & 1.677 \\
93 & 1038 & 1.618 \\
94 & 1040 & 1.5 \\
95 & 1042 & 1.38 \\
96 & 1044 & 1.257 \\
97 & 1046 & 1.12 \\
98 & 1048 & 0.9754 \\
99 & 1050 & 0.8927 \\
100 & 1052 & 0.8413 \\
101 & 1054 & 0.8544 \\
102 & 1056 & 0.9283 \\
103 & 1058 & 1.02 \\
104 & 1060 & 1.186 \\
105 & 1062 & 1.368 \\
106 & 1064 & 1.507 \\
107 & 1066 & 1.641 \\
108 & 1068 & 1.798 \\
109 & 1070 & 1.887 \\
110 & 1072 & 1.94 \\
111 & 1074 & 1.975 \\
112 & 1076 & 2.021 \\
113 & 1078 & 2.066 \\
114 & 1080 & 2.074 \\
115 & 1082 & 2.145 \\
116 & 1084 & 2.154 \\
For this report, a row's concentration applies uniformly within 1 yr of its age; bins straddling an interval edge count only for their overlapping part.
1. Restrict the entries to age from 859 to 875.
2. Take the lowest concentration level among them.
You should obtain 1.938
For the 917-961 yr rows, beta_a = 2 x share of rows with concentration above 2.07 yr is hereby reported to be 1.9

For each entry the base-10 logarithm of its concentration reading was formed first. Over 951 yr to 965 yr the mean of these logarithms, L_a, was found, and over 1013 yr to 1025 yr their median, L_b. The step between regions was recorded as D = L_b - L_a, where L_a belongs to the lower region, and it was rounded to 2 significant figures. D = -0.021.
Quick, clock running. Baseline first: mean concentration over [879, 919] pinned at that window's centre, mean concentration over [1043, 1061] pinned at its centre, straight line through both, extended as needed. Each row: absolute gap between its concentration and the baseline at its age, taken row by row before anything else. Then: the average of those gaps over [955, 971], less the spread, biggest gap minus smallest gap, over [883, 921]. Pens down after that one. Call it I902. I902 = -0.10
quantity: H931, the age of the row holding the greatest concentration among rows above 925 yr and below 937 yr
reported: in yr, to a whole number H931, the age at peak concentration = 932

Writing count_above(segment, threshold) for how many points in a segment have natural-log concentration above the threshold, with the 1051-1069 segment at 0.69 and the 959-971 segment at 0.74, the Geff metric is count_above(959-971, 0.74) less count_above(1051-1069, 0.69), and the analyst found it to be 0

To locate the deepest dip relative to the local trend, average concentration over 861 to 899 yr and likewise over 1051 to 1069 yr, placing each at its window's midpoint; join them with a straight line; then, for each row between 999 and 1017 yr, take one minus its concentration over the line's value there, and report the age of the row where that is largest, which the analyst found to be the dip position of 1000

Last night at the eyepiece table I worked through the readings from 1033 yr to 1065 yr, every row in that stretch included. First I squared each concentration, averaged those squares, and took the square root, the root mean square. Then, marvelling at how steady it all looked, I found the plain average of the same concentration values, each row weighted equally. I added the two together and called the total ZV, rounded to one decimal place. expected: 2.5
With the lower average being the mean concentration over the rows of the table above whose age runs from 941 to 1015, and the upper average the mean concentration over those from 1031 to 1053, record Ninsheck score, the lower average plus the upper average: 3.41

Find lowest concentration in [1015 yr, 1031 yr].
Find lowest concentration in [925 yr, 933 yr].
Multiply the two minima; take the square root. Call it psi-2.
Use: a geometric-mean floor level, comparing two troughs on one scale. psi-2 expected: 2.0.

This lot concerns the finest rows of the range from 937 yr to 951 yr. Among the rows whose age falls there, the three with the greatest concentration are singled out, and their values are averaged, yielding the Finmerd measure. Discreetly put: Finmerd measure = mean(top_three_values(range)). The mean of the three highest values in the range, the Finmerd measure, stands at 2.21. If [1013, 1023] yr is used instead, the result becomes 2.03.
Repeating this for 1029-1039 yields 1.85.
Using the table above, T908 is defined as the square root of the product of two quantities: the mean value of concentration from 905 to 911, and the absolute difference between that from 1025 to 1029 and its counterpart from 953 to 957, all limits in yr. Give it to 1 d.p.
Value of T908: 0.7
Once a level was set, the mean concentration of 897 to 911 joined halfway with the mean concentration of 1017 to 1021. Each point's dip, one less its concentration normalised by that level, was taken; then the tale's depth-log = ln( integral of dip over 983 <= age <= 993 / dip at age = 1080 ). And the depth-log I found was 3.1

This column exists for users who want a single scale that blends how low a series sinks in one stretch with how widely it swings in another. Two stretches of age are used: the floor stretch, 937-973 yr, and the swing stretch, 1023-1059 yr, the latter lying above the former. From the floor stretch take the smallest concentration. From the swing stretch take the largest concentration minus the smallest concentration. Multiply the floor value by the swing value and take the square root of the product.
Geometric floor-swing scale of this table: 1.48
